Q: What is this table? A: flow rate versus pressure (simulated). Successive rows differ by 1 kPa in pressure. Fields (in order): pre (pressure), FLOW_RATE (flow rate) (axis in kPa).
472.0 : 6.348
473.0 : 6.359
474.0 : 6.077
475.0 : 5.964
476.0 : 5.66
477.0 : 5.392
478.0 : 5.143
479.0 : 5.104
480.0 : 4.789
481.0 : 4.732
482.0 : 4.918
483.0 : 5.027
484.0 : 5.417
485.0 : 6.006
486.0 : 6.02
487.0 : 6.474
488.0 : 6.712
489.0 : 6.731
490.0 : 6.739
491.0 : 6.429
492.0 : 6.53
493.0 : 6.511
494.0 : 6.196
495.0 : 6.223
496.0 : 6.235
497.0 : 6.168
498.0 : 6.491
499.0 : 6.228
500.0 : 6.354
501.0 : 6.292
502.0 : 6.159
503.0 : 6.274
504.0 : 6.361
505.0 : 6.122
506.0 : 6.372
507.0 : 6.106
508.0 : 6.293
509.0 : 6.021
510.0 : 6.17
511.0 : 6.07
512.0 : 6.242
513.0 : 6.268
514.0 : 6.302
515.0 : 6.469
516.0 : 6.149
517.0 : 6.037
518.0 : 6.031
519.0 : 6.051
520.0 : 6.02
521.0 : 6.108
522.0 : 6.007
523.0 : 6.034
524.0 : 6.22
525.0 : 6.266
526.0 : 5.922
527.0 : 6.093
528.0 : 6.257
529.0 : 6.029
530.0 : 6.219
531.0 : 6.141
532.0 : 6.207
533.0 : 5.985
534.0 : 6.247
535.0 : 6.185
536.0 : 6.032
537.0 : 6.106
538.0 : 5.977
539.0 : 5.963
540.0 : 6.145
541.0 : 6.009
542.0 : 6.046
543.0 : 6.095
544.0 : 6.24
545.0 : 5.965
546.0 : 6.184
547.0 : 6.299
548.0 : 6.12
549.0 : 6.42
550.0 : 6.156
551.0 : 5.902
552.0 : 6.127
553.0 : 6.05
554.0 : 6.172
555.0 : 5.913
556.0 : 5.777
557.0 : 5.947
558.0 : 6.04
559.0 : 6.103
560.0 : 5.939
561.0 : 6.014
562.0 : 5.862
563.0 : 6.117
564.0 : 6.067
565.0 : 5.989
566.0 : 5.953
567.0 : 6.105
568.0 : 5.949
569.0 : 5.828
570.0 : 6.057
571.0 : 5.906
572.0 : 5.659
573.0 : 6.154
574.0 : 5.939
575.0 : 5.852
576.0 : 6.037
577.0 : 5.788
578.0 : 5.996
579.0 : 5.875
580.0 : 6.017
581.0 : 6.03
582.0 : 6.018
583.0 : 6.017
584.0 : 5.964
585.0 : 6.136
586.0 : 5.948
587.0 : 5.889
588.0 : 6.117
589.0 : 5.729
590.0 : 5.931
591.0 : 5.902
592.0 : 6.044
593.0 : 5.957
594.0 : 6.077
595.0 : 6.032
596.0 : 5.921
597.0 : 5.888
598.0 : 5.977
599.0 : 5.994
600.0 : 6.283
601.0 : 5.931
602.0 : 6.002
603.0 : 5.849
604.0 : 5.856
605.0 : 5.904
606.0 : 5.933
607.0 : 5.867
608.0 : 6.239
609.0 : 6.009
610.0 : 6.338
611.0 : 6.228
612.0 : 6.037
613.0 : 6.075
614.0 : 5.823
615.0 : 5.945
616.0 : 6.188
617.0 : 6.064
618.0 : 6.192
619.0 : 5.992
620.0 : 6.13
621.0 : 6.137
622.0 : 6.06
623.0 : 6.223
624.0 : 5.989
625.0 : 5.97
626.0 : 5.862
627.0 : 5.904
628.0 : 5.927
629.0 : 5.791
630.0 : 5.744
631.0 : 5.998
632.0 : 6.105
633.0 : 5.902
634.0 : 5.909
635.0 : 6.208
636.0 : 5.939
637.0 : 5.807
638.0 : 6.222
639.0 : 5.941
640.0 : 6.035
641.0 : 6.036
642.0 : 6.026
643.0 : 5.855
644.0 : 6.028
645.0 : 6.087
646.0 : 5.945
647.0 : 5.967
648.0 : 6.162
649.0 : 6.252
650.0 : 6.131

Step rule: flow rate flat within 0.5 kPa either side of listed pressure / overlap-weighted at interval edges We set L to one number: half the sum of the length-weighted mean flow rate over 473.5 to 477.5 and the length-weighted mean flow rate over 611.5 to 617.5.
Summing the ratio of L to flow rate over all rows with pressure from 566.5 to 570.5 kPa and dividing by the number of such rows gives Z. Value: 0.986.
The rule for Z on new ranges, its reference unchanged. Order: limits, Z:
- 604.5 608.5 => 0.986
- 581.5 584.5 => 0.983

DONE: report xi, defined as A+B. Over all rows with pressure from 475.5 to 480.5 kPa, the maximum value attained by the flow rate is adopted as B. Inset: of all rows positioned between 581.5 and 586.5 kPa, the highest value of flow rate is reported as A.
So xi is 11.8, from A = 6.136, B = 5.66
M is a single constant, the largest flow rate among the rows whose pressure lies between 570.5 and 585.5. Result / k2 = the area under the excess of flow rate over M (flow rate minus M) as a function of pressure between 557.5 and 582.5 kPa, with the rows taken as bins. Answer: -4.6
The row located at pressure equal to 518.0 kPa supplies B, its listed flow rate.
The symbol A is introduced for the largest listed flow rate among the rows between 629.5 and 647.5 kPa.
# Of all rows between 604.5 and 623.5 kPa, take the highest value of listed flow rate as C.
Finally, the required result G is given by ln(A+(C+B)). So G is 2.92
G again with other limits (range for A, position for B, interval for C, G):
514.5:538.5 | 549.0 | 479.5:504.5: 2.98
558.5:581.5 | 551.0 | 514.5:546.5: 2.92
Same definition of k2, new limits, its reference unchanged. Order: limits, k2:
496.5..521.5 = 1.3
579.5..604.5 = -4.3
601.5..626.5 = -2.9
